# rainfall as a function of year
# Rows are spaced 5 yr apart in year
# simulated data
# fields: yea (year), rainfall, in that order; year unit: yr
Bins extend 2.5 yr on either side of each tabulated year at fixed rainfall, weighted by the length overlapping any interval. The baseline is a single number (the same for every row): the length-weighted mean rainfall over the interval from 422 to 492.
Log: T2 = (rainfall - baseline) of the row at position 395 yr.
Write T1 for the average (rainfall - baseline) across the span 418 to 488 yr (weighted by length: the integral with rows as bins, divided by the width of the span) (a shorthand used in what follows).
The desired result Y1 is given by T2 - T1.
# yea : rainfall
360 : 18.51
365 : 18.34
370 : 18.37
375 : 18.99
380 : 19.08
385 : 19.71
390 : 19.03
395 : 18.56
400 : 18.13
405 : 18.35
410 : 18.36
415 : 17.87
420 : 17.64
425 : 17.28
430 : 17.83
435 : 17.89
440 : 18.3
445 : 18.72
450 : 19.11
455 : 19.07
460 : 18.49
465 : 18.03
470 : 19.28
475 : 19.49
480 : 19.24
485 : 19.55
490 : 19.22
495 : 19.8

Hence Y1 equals 0.0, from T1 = -0.09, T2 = -0.1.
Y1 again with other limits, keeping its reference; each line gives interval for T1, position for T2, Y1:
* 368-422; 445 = 0.2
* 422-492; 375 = 0.3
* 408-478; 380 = 0.7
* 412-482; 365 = -0.1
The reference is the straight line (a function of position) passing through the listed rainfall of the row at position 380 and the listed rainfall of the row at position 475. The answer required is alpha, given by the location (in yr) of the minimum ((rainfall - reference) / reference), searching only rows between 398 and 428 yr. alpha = 425 yr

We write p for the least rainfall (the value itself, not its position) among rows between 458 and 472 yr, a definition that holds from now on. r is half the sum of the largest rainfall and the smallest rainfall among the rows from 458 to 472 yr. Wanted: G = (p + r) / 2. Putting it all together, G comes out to 18.3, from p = 18.03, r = 18.7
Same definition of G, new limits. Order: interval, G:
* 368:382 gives 18.5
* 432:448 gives 18.1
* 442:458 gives 18.8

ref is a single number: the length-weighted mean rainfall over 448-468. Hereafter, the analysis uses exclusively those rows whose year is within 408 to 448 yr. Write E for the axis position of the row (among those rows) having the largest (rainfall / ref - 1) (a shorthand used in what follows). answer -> 445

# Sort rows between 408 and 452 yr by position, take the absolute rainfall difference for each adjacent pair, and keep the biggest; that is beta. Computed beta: 0.55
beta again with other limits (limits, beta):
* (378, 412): 0.68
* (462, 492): 1.25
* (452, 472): 1.25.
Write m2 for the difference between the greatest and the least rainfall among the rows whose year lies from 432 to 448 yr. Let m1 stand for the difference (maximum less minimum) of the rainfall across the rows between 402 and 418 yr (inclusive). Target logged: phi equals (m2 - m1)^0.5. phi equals 0.6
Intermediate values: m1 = 0.5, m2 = 0.83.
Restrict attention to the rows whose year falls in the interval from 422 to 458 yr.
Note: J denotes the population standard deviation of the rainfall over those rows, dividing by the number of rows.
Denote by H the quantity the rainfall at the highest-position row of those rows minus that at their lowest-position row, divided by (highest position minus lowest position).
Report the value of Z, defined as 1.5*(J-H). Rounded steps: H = 0.060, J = 0.64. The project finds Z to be 0.9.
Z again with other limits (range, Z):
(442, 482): 0.7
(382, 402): 1.0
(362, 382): 0.4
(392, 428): 0.7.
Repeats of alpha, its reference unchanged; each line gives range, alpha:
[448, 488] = 465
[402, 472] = 425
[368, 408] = 400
